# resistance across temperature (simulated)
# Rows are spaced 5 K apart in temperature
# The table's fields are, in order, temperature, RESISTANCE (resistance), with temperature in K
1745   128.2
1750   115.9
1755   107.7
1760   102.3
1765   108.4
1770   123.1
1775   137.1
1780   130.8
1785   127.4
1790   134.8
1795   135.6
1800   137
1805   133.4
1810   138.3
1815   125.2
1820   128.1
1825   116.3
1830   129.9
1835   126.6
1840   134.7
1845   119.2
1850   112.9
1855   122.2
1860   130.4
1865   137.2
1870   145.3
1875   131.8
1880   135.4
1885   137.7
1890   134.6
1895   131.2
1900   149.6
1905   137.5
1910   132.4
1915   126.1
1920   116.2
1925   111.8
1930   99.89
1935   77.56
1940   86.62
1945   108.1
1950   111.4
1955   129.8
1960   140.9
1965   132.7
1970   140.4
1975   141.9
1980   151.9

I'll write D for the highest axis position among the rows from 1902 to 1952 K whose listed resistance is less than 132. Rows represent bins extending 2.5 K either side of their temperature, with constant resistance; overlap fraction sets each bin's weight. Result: 1950 K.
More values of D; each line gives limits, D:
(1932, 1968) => 1955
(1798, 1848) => 1845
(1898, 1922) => 1920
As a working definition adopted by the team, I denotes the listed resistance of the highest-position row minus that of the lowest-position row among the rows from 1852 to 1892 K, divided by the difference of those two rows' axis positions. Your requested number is 0.4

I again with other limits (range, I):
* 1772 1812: 0.0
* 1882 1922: -0.6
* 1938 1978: 1.6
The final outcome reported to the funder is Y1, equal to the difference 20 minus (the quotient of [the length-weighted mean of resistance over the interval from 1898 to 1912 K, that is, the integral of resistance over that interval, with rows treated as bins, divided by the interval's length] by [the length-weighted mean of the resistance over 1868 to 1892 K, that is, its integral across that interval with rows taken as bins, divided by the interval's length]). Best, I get 19.0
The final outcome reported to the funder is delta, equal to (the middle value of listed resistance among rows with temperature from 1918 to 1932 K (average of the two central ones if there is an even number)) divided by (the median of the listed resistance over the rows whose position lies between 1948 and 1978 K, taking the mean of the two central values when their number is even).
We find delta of 0.82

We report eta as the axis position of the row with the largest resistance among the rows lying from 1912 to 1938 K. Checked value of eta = 1915 K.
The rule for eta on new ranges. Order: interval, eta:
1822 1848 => 1840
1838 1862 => 1840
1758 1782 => 1775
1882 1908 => 1900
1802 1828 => 1810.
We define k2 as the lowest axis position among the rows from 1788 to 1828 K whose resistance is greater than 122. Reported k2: 1790 K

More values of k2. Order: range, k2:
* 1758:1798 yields 1770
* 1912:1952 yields 1915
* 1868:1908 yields 1870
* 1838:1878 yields 1840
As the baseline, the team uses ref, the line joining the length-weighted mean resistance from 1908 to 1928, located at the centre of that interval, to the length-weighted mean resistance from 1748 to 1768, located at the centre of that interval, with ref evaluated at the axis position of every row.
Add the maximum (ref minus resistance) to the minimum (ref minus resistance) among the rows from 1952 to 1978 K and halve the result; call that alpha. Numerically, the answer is -11.6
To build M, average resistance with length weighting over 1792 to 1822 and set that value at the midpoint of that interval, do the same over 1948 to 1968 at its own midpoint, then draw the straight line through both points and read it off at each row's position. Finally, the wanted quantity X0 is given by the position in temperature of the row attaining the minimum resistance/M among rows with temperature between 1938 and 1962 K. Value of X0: 1940 K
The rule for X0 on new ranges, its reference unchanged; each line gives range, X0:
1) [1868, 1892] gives 1875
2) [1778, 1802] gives 1785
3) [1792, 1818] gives 1815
